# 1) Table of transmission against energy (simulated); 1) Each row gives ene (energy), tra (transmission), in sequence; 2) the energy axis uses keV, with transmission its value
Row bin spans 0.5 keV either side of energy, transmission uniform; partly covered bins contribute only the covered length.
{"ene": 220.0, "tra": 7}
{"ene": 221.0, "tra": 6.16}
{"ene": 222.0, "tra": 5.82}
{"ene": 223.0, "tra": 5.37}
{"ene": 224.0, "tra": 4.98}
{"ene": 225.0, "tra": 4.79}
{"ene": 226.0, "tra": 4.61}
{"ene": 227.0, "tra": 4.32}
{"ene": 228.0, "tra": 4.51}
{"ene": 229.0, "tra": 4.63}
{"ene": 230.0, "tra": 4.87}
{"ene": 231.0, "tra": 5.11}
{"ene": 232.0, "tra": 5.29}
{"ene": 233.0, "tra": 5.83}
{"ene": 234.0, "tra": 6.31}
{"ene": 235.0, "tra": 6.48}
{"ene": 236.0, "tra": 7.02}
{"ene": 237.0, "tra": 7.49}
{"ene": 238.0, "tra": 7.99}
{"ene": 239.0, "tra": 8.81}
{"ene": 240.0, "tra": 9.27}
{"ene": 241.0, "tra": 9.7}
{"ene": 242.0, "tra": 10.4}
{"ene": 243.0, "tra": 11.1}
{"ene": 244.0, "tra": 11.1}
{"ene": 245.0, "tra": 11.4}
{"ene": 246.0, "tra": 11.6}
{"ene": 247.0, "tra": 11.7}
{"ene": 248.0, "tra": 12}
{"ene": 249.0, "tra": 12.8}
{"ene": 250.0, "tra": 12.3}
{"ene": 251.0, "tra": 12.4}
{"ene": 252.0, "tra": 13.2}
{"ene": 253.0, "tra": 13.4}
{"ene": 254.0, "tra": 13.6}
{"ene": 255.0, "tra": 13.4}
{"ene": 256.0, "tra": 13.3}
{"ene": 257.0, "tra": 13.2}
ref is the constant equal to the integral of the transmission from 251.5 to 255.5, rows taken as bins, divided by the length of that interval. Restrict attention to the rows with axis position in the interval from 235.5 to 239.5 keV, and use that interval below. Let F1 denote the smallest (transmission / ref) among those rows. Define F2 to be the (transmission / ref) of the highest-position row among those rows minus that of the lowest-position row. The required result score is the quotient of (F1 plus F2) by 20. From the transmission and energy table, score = 0.033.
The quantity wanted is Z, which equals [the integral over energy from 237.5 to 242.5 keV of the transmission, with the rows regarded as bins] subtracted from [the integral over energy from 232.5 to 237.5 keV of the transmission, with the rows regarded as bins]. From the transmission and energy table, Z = -13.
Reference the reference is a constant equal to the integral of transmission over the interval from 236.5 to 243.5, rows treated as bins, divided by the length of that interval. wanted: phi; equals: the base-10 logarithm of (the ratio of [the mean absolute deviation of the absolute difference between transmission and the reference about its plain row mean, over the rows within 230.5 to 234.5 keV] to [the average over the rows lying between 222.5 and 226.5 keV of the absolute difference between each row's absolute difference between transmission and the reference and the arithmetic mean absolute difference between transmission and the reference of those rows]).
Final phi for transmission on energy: 0.3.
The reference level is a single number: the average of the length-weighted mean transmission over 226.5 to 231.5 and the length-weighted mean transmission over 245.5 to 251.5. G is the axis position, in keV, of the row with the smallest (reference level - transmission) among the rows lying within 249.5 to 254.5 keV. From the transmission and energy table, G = 254.0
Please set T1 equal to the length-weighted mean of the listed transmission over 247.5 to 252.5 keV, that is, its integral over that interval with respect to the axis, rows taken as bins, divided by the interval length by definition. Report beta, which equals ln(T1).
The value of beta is 2.5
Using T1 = 13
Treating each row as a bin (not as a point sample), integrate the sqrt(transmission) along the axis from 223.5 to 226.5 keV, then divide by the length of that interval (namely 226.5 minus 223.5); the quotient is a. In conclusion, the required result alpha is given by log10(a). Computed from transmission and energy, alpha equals 0.34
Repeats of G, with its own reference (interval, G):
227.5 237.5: 237.0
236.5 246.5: 246.0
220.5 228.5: 221.0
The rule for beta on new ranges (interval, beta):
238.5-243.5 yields 2.3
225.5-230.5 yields 1.5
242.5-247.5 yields 2.4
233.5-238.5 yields 2.0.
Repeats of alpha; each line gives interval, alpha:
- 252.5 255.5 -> 0.56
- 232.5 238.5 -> 0.42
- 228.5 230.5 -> 0.34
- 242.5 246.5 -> 0.53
